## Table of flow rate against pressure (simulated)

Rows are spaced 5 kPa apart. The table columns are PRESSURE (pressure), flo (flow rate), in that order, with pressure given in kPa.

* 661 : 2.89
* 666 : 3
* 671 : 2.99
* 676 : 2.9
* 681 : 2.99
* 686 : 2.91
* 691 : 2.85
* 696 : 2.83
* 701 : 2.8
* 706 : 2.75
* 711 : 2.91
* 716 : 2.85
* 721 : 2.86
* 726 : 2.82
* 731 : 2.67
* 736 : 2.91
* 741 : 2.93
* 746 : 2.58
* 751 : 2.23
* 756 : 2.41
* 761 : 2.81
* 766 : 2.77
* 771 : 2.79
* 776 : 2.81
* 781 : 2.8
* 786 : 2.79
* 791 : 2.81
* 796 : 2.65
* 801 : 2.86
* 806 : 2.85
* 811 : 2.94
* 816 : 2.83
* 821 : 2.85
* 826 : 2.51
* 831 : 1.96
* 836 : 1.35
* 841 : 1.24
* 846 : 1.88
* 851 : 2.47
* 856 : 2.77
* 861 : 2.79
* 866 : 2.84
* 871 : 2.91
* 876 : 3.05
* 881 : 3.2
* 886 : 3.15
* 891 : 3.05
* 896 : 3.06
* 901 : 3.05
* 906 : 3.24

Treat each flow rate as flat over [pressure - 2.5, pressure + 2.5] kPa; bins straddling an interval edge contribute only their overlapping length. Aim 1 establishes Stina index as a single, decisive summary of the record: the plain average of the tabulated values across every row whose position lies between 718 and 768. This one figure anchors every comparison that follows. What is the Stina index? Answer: 2.70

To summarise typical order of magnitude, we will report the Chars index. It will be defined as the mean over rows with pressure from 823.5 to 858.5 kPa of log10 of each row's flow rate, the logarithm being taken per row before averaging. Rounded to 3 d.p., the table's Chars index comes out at 0.289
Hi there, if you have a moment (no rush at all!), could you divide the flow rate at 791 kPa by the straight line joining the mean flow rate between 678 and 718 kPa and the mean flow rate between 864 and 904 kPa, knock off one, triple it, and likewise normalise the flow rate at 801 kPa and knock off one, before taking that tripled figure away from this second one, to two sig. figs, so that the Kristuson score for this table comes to 0.11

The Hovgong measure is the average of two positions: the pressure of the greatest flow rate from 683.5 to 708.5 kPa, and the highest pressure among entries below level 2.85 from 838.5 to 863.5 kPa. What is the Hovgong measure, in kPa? 773.5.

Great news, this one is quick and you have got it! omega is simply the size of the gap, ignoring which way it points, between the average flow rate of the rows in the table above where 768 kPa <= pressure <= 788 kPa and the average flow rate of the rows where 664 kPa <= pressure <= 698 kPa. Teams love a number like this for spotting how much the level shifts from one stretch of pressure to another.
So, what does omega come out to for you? 0.13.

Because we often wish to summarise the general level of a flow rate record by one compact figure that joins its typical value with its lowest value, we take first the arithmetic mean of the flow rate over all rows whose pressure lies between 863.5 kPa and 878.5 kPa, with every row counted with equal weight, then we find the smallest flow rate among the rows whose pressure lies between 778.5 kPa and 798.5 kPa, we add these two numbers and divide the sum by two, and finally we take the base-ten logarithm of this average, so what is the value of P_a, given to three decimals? 0.446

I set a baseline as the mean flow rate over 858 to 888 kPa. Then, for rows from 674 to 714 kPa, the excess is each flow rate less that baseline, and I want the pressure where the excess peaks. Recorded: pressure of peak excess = 681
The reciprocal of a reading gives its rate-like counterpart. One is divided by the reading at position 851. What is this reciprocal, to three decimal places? 0.405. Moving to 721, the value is 0.350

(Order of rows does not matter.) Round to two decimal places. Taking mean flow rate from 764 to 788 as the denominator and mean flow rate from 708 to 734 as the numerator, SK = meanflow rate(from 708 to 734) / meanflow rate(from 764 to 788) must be 1.01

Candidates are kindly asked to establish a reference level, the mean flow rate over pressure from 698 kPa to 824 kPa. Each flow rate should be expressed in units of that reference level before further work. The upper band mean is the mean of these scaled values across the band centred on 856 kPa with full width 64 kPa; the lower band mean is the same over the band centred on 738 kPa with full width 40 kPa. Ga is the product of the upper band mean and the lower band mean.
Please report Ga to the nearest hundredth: 0.86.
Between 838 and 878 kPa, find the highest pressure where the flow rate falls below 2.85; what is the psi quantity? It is 866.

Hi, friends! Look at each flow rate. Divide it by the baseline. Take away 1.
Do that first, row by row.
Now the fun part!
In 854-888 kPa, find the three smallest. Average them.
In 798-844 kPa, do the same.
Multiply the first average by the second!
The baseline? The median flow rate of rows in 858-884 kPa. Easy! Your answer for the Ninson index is 0.018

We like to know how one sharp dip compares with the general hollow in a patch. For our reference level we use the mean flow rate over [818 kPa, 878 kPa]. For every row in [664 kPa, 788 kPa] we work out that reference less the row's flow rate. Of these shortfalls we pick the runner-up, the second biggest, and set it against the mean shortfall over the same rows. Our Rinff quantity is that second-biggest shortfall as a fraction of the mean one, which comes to 0.1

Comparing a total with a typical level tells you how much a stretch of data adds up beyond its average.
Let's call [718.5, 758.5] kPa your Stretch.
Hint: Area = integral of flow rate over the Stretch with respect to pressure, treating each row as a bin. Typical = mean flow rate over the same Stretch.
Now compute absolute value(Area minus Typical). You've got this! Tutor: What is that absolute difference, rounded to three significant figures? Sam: 104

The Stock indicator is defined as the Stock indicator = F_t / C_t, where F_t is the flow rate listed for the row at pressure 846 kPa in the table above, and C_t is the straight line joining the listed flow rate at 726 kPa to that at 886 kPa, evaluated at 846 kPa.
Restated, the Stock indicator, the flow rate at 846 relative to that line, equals 0.61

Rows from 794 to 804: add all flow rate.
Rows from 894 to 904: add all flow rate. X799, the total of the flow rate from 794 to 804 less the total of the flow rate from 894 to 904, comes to -0.6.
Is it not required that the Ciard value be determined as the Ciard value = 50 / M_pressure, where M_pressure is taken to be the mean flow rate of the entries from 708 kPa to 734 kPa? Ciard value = 17.7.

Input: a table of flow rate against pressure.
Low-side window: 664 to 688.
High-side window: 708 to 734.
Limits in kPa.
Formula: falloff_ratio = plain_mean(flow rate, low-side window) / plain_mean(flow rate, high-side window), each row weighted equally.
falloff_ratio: 1.0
